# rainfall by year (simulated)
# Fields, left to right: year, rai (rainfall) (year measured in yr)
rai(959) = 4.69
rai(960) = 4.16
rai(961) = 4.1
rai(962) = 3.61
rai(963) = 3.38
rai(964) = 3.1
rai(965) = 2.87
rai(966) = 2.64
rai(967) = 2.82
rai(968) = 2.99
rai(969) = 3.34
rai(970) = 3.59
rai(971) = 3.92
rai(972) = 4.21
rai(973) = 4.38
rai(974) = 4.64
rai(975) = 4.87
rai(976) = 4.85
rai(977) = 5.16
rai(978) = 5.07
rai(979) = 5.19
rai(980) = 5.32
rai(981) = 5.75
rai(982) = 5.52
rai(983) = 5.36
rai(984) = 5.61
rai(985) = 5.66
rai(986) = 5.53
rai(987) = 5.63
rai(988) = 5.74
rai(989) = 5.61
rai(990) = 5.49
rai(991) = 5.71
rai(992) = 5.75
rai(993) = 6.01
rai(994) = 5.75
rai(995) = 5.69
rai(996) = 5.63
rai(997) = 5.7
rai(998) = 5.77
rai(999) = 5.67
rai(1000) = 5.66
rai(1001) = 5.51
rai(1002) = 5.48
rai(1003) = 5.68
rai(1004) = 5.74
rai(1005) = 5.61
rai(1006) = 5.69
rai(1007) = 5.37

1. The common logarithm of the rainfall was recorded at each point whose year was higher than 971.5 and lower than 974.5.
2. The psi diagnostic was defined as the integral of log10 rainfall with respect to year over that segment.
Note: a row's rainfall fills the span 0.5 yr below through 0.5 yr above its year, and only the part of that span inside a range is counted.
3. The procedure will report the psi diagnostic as 1.9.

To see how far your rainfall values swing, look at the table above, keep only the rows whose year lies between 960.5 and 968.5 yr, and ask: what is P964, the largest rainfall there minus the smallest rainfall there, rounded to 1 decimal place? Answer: 1.5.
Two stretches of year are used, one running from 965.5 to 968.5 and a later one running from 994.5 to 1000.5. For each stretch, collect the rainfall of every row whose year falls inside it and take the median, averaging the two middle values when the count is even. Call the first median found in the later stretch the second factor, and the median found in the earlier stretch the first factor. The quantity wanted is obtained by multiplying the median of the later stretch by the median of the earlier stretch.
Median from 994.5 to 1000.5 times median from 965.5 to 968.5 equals 16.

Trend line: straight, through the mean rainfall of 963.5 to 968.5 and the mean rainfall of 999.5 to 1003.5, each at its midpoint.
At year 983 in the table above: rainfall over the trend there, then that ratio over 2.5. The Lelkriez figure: 0.513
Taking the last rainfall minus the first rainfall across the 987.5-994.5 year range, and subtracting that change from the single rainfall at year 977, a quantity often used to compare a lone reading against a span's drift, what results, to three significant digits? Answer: 5.15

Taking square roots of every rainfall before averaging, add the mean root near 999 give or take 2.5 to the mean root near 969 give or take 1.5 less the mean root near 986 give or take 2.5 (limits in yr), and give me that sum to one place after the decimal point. 1.8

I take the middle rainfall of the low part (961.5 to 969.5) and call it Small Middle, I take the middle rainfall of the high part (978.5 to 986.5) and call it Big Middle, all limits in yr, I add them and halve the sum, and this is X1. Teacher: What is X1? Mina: 4.3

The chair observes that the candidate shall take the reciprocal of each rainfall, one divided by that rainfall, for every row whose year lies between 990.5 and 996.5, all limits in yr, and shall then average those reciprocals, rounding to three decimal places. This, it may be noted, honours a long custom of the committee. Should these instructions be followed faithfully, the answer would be 0.174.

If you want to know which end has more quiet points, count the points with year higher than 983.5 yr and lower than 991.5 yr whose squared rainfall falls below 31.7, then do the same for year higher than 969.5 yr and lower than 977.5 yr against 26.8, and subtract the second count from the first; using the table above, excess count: -3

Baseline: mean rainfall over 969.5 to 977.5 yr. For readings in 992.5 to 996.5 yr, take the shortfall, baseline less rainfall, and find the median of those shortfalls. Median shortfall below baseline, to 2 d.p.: -1.27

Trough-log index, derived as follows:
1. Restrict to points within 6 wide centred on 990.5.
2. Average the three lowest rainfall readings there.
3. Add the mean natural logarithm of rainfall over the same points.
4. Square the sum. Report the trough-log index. 54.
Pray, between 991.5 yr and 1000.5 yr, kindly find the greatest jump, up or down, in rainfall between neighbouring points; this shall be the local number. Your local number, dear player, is 0.26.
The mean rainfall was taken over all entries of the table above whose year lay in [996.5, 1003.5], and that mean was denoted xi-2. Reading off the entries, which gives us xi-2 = 5.64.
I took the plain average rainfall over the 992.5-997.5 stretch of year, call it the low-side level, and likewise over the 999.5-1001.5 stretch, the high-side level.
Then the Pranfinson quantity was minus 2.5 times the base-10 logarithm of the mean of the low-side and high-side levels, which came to -1.88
